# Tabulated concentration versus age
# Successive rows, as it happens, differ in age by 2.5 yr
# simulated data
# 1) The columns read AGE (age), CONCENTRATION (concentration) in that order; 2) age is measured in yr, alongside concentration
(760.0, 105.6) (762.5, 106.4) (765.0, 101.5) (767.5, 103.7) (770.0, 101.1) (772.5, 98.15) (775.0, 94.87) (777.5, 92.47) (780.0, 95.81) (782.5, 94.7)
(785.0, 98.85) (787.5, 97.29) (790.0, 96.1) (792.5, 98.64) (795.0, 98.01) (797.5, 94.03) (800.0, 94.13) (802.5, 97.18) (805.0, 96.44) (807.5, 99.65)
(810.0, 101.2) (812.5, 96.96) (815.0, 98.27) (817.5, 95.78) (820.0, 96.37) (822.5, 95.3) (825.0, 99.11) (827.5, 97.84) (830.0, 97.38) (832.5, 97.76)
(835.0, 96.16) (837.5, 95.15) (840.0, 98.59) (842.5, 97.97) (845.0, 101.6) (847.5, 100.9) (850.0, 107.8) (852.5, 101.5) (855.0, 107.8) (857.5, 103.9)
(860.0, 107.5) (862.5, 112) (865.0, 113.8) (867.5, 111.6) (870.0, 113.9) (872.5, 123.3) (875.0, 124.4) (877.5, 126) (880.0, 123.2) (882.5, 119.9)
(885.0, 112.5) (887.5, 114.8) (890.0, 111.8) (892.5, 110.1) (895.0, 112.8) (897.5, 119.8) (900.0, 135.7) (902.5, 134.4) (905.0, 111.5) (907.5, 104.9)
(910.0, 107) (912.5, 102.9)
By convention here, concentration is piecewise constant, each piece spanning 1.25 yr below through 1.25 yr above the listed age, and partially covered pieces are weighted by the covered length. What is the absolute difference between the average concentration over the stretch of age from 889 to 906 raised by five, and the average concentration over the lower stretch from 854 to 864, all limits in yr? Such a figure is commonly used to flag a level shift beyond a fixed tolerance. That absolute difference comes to 17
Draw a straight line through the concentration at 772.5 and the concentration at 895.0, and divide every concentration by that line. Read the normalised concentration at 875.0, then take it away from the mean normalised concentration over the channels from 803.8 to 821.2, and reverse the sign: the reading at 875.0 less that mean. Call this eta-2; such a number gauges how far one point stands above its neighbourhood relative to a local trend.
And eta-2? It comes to 0.18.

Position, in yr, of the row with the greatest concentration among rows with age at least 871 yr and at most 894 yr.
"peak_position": 877.5 yr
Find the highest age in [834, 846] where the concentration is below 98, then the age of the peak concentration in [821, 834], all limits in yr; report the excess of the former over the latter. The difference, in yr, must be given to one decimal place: 17.5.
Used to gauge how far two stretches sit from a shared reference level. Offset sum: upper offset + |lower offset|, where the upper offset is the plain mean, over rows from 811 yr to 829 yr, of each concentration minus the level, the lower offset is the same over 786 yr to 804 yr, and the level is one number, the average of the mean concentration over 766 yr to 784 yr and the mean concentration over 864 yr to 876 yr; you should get 0.6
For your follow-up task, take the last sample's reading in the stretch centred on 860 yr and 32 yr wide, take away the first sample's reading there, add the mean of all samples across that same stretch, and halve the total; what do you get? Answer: 66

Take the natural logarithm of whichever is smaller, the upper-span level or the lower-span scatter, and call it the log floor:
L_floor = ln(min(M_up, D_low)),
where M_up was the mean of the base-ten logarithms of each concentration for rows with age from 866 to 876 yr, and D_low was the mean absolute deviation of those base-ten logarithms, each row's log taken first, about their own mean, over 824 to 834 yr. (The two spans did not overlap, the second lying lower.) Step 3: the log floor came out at -6.0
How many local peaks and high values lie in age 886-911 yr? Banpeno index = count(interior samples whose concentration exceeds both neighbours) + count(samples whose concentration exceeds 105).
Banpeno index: 10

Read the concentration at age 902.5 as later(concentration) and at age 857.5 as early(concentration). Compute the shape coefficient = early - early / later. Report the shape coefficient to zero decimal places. 103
